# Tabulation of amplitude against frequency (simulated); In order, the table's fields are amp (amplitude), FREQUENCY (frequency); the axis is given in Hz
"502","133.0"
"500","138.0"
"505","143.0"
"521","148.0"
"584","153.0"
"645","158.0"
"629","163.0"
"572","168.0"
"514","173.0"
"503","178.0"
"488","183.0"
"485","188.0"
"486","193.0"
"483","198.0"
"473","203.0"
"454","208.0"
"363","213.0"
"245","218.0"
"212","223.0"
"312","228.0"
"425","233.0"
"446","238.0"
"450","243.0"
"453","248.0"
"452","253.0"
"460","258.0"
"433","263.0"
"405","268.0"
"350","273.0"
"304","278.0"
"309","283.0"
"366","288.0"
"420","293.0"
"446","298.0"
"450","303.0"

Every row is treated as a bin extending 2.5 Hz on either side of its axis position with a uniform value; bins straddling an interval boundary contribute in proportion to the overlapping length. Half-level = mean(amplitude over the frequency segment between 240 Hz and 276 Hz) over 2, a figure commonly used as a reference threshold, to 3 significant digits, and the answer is 214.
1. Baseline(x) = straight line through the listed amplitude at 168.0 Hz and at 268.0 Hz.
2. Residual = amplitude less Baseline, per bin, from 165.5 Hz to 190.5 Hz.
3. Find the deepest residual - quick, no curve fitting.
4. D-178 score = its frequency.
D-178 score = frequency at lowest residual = 183.0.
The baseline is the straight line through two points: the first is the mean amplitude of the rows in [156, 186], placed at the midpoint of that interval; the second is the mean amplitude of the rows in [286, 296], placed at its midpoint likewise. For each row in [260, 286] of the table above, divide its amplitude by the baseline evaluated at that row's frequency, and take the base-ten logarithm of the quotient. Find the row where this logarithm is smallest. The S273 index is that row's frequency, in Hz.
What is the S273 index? 278.0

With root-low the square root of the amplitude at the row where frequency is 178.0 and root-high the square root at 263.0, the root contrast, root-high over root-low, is 0.93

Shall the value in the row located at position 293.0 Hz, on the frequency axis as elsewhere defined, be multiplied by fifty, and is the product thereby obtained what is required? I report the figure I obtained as 21000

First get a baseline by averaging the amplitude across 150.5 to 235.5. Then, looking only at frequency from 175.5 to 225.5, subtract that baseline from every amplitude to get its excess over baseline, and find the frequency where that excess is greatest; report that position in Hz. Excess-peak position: 178.0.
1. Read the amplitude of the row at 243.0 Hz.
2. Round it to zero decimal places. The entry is 450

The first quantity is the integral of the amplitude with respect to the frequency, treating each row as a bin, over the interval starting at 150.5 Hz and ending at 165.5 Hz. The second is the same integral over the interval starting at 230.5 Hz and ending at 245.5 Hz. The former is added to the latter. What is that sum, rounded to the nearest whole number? 15895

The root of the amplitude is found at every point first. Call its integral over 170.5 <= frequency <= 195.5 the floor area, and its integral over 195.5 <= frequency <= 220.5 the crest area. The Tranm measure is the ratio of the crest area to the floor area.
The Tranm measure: 0.90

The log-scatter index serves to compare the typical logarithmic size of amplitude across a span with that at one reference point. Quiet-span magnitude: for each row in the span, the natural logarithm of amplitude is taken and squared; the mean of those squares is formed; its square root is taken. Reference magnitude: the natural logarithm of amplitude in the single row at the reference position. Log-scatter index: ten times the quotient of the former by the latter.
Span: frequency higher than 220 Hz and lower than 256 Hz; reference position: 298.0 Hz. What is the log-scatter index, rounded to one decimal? 9.7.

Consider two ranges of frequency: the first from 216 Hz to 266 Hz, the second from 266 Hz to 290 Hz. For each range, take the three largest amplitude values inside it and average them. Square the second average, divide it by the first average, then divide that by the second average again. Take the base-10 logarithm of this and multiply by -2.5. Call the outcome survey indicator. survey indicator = 0.21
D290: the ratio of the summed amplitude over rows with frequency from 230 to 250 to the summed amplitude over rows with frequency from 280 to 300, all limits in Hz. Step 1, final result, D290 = 1.2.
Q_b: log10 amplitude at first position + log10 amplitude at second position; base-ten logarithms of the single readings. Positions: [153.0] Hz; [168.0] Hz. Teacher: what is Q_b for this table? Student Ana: 5.52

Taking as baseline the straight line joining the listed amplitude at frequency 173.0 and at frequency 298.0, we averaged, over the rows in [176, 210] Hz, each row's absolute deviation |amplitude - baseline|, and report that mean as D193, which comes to 21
